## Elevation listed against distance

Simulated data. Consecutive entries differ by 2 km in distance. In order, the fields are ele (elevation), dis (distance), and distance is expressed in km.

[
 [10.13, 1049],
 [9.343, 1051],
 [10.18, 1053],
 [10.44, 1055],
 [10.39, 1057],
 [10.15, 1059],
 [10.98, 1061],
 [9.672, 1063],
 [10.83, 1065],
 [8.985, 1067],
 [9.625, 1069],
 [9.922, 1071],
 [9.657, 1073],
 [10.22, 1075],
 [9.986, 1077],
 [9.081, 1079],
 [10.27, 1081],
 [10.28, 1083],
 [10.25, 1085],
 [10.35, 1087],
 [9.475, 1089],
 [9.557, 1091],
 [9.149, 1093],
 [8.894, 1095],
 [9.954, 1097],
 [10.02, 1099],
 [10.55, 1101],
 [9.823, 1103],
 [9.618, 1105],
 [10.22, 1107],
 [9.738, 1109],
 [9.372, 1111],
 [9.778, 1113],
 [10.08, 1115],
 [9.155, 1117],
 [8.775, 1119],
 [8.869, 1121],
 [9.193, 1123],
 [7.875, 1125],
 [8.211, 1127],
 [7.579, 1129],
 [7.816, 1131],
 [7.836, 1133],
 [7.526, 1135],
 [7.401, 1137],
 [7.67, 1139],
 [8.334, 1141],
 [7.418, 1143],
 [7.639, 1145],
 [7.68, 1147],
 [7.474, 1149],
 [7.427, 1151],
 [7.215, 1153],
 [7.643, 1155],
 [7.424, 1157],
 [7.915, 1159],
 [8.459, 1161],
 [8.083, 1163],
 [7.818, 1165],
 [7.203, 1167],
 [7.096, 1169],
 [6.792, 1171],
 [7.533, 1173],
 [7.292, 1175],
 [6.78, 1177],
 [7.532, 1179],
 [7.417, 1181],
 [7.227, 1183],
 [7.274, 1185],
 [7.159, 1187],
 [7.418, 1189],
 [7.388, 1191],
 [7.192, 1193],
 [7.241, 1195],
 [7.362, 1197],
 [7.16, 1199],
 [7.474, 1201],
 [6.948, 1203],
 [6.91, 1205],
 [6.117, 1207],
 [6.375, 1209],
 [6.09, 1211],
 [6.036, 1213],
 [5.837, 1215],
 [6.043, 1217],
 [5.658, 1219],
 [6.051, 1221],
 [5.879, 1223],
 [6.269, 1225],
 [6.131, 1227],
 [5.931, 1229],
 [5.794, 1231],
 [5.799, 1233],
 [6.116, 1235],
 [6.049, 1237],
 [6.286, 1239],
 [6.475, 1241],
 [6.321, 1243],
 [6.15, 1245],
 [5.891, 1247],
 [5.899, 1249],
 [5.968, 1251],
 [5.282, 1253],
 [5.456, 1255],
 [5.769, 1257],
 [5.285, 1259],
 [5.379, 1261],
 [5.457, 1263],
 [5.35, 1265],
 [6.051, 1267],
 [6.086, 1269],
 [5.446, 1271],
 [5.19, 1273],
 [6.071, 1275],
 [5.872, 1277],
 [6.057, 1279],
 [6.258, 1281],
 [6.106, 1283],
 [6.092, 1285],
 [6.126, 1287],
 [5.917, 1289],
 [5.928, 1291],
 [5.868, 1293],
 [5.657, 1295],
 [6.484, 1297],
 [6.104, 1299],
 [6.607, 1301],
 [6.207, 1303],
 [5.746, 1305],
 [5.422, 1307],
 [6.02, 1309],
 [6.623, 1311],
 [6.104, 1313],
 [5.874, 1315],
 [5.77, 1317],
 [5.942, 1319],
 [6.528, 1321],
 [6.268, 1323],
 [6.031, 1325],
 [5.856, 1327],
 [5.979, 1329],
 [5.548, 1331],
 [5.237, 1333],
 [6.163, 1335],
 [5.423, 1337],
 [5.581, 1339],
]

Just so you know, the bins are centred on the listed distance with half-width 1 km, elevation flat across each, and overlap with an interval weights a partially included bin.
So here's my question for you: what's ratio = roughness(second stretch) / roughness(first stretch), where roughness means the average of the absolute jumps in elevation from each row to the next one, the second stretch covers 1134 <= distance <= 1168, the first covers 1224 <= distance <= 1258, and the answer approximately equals 1.81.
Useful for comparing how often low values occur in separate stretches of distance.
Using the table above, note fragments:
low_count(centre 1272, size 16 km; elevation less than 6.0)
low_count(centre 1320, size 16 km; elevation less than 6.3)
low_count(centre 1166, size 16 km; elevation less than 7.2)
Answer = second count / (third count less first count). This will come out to -3.5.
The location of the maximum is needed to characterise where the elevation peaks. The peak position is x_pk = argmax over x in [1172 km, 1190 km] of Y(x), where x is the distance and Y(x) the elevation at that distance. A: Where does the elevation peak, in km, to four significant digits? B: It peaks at 1173 km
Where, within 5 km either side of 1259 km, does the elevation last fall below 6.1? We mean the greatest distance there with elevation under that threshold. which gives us 1263 km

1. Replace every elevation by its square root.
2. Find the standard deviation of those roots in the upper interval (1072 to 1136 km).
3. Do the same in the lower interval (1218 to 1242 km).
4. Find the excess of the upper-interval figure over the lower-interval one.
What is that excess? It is 0.10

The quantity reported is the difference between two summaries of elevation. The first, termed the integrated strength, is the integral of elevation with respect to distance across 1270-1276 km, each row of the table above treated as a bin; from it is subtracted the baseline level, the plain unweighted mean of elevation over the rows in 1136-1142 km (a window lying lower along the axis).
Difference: 26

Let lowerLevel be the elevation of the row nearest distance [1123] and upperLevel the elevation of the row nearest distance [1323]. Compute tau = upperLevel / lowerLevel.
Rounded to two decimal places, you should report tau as 0.68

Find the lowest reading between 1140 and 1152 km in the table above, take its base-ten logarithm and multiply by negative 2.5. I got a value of -2.18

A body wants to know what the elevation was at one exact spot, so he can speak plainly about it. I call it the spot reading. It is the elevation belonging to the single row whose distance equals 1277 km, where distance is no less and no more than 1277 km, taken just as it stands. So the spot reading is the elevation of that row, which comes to 5.872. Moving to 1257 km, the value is 5.769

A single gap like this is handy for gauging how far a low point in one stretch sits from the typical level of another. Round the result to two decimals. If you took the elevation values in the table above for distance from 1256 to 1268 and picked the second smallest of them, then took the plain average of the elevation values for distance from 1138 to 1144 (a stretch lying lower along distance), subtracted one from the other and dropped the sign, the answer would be 2.46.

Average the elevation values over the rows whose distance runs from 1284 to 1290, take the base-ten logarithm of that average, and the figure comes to 0.781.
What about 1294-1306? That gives 0.788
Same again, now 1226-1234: 0.772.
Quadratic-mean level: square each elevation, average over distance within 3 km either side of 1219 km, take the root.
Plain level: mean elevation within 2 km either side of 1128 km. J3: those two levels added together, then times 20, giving 276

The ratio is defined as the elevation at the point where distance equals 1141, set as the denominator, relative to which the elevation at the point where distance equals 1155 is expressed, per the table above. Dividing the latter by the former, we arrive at 0.92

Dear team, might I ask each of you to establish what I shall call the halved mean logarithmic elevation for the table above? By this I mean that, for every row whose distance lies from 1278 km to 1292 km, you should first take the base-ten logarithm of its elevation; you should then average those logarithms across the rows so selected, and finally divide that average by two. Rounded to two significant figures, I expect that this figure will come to 0.39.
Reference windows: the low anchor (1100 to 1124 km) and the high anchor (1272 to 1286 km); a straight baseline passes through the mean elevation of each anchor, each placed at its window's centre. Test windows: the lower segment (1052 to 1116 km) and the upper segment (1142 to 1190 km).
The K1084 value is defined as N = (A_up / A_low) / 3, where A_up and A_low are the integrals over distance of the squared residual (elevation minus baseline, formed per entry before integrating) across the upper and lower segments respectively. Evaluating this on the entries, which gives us 0.7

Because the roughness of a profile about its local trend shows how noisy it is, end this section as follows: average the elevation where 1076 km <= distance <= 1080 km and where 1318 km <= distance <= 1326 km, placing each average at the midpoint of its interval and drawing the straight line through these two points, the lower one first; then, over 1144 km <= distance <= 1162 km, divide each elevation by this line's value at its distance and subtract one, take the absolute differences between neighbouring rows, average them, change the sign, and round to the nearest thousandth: -0.032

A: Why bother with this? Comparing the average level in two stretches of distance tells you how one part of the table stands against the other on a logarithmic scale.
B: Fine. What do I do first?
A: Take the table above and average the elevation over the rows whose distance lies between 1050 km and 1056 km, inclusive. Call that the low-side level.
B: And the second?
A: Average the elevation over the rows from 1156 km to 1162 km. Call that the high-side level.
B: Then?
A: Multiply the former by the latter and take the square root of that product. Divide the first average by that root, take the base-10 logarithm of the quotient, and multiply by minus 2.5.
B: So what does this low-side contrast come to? -0.13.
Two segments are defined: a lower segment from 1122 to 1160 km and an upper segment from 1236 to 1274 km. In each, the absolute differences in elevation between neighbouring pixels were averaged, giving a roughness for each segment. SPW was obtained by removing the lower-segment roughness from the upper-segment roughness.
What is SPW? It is -0.11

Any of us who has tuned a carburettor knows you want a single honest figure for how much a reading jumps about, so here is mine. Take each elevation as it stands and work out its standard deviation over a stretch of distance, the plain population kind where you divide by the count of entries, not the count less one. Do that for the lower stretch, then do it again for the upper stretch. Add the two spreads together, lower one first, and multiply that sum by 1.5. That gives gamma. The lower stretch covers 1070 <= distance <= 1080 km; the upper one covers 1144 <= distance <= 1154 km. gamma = 0.83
